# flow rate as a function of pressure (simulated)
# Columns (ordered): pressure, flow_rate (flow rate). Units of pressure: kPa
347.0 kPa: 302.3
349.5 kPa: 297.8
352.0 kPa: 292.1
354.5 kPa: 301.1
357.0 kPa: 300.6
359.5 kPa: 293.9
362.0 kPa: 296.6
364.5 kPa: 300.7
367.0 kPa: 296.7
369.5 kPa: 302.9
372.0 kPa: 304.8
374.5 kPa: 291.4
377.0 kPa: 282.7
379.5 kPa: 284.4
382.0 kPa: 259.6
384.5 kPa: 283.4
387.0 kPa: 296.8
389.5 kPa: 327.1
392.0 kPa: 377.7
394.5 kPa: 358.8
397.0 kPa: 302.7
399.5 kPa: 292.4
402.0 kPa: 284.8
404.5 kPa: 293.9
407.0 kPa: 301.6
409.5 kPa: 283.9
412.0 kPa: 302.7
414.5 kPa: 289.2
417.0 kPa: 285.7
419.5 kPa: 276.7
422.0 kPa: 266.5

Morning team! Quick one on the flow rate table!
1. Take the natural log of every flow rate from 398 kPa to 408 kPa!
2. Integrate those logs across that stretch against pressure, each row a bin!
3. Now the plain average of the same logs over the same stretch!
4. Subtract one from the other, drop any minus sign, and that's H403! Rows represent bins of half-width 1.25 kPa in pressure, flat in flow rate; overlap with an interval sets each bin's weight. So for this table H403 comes 51.1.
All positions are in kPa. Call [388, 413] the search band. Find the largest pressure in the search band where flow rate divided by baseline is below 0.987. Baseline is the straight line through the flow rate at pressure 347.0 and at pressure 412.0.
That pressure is 409.5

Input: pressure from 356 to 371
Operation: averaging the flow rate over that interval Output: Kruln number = 299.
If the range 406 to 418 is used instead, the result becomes 293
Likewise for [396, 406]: 293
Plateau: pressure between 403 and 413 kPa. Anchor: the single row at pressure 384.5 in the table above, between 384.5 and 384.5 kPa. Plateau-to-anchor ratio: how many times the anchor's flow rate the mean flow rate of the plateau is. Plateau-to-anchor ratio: 1.04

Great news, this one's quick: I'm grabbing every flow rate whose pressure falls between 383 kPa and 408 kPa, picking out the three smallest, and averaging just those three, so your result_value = 287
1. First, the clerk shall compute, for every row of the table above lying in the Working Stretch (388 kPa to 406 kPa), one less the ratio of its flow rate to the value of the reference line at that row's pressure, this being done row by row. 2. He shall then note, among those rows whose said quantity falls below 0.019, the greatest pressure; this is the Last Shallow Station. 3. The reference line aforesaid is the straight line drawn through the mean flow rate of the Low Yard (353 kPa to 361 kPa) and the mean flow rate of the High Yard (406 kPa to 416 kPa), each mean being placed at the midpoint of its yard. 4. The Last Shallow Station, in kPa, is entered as 404.5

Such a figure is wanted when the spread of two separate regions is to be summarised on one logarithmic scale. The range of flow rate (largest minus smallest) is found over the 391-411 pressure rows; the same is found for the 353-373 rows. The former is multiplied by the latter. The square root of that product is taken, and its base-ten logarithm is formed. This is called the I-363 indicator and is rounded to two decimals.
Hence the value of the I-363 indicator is 1.50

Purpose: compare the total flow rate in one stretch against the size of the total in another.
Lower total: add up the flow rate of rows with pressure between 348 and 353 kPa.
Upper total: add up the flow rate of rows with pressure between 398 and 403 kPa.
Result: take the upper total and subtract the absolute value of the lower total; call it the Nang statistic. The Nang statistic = -13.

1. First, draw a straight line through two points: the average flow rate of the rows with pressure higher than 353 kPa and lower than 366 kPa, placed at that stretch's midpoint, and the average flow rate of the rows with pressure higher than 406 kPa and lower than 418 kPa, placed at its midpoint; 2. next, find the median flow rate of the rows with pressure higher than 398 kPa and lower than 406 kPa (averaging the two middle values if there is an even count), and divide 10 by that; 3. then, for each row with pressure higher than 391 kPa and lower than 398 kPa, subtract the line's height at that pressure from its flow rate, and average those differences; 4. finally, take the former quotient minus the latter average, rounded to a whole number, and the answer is -52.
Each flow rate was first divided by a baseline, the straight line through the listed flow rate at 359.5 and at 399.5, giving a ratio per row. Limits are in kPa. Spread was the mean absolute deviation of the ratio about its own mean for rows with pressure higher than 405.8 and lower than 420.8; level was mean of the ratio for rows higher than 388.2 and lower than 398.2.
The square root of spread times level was 0.18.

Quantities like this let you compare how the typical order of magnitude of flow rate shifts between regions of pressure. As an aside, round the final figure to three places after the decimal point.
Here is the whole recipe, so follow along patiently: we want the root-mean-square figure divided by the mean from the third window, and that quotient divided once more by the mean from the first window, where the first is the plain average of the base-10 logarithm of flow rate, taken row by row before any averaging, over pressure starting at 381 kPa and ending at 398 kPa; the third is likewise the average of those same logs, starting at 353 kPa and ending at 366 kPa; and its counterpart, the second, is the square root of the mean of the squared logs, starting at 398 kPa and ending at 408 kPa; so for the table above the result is 0.399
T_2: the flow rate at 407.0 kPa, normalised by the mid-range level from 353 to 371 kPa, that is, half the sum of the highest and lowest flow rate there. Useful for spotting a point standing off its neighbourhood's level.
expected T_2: 1.01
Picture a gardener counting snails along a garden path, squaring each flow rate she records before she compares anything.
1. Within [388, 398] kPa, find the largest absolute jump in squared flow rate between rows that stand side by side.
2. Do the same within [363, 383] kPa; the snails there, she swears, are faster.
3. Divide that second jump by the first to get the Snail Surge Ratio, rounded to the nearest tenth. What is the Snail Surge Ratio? 0.4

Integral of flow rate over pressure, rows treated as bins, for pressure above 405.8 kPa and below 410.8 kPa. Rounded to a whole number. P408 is 1464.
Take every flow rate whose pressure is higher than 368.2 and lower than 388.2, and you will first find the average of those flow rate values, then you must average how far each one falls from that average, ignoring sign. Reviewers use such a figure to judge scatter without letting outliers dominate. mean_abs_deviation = 11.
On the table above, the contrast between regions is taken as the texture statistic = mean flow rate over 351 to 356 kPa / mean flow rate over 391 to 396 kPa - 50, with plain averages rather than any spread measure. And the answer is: -49.2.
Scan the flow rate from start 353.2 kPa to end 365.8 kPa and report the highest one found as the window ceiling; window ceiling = 301.1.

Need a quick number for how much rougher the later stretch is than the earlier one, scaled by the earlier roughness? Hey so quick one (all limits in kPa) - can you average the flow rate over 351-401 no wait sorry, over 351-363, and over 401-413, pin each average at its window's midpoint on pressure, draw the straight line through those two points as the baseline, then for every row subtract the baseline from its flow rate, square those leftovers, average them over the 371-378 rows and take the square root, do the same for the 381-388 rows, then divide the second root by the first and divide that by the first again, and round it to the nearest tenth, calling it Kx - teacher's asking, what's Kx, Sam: 0.2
